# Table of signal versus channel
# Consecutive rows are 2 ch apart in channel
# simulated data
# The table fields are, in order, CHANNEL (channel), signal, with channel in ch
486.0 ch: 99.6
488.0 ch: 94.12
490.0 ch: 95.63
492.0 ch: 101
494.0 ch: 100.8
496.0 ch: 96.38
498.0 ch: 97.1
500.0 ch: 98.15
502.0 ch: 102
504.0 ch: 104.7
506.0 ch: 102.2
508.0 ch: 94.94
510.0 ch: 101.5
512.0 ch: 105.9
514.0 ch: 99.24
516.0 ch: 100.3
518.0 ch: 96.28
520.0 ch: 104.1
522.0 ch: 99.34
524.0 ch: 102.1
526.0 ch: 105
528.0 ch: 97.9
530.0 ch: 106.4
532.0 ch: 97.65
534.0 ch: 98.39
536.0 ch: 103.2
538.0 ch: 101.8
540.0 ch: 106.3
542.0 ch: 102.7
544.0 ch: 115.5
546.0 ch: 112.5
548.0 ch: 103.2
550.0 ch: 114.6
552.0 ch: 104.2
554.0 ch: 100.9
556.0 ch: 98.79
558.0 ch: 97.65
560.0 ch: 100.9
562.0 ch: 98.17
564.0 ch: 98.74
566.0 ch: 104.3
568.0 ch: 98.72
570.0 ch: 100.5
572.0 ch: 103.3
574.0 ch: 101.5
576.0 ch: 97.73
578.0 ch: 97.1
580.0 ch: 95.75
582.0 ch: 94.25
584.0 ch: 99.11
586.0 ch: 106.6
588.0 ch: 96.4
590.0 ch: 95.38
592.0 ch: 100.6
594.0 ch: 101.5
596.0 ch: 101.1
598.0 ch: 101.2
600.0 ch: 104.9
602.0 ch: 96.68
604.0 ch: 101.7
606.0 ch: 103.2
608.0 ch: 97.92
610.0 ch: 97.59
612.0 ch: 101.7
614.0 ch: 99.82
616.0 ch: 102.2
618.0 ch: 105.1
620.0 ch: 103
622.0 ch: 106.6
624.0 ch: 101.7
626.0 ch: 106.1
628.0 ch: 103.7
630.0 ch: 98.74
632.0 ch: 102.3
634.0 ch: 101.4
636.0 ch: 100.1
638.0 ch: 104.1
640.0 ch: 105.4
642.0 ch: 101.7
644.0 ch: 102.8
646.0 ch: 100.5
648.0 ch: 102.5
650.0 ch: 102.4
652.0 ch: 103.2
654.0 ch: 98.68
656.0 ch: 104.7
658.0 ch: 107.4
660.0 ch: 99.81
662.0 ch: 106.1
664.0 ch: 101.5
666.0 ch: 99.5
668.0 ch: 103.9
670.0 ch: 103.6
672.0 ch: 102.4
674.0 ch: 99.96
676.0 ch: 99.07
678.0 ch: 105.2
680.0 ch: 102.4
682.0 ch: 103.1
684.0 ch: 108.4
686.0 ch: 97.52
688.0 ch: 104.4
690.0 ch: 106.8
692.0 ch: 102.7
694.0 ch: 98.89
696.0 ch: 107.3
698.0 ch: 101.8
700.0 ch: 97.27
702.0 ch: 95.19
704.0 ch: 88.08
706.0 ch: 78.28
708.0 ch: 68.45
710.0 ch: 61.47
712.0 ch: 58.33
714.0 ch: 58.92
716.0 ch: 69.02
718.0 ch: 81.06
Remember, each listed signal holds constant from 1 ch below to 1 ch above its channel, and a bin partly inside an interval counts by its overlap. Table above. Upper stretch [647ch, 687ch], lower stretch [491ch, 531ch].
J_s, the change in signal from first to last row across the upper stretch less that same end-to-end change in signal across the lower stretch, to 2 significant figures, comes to -10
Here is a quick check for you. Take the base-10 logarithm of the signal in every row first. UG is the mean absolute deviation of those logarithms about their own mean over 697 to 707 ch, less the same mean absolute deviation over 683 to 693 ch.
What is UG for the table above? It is 0.022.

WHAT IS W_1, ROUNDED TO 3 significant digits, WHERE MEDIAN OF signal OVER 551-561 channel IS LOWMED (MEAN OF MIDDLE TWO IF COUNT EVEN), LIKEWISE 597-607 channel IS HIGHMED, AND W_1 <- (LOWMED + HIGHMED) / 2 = 101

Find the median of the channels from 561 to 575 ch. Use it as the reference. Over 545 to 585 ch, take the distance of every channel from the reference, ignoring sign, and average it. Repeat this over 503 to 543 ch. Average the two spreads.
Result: 3.2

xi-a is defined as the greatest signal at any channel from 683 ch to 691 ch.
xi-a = 108.4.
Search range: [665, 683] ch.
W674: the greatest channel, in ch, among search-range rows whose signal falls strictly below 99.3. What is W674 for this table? 676.0 ch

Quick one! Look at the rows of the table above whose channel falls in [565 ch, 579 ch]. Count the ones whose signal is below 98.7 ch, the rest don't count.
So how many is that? 2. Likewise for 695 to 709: 5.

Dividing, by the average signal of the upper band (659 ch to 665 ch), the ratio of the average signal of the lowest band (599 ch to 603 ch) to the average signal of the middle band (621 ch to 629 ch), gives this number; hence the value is 0.0094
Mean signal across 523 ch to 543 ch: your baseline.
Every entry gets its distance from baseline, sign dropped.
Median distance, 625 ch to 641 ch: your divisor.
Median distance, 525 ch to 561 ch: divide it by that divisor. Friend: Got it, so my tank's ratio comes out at 1.8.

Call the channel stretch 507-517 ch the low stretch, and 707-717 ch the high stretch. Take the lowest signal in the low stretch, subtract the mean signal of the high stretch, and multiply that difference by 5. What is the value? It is 159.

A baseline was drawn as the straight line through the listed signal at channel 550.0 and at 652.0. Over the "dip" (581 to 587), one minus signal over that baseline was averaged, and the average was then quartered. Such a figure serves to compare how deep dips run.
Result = 0.024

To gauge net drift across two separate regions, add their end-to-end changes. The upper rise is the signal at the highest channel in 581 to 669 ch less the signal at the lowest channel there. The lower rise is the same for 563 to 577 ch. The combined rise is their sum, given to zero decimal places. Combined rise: 9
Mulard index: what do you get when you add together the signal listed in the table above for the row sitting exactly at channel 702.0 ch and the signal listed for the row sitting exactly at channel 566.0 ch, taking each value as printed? 199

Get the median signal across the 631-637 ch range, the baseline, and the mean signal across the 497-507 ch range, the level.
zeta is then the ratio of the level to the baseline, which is 0.994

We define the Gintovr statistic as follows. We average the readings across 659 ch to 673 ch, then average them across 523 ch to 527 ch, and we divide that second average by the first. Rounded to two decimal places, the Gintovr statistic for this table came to 1.01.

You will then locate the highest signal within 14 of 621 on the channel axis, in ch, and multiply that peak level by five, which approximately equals 533.0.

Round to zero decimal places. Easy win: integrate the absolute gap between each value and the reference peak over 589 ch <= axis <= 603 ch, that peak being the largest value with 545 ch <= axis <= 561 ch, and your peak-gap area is 202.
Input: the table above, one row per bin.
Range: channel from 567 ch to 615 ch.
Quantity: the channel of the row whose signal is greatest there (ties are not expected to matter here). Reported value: 586.0 ch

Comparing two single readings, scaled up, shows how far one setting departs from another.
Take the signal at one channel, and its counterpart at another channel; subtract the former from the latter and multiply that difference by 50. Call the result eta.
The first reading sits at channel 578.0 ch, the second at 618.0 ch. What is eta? 400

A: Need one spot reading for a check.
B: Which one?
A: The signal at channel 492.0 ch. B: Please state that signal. 101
